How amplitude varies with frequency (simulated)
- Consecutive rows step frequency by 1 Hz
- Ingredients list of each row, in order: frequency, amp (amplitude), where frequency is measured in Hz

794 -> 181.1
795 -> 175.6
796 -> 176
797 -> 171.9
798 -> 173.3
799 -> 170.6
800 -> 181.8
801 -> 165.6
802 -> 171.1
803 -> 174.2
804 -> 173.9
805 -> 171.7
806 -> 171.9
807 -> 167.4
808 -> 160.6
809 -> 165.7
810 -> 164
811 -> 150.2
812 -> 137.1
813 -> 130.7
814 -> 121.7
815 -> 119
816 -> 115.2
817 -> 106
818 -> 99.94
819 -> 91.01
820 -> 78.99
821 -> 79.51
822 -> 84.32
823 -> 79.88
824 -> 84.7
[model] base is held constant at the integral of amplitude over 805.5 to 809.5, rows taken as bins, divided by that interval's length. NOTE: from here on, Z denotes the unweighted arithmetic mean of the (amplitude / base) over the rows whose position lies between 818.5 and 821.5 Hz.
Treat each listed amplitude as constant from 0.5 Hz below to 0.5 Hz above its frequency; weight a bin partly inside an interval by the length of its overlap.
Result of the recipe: 0.50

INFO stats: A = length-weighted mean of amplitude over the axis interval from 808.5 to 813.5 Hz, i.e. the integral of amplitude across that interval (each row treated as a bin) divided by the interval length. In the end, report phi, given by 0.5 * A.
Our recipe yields 75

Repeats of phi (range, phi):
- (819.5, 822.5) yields 40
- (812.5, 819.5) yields 56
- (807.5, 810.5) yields 82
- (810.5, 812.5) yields 72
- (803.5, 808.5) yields 85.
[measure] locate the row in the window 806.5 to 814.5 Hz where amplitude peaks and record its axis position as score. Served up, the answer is 807 Hz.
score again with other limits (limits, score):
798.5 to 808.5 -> 800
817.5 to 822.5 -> 818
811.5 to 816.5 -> 812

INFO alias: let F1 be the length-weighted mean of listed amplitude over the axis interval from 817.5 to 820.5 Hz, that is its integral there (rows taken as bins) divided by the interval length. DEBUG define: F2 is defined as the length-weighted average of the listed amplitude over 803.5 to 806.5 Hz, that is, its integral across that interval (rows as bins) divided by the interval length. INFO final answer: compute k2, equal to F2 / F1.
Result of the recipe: 1.9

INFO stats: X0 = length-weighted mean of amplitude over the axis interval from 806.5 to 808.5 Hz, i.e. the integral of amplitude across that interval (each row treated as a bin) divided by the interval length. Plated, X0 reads 164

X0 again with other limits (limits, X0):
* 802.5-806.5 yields 173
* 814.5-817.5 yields 113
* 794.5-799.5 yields 173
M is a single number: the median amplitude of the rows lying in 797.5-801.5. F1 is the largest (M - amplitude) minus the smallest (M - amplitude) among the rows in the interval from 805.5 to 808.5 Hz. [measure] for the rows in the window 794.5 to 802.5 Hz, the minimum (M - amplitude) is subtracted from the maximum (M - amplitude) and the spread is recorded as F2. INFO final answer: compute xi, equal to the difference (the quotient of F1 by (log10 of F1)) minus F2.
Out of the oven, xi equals -5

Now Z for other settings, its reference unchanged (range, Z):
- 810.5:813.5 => 0.84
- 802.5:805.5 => 1.04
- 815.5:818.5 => 0.64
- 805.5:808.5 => 1.00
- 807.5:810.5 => 0.98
